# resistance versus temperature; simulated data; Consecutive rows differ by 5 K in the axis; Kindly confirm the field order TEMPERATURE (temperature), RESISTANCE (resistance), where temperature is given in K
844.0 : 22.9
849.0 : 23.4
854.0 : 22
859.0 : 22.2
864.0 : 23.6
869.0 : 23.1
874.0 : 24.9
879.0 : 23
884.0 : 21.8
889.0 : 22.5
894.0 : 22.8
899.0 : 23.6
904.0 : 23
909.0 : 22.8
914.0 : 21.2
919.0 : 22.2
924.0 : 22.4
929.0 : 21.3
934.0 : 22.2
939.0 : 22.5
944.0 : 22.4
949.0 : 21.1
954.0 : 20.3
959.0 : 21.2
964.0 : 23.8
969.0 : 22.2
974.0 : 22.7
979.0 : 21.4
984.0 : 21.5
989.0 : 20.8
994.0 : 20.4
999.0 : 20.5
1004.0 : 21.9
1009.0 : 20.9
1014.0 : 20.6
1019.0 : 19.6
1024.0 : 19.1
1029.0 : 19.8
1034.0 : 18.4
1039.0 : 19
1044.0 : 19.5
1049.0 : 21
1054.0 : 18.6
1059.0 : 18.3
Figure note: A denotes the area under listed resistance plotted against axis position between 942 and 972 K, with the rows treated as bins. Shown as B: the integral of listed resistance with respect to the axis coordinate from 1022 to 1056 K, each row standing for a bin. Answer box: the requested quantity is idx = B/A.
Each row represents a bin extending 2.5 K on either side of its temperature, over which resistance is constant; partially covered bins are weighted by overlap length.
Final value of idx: 1.00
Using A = 655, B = 658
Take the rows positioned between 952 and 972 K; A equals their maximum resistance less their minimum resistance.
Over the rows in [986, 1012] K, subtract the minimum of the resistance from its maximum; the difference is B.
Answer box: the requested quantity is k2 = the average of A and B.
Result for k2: 2.50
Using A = 3.5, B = 1.50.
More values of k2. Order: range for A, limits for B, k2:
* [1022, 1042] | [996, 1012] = 1.40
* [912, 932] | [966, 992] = 1.55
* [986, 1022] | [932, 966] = 2.90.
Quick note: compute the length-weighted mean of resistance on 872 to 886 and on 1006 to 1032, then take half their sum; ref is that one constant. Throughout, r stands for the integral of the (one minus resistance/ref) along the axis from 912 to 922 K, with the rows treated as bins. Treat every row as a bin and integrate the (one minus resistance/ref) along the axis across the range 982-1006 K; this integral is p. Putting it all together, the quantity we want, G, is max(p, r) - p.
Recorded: 0.0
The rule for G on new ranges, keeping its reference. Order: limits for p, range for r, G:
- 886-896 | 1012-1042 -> 3.5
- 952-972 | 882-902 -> 0.0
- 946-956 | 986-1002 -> 0.3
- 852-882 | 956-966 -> 1.8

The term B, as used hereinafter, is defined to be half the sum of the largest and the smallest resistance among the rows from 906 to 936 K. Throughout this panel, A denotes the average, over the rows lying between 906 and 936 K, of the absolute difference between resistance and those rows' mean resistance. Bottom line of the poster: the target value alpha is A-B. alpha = -21.5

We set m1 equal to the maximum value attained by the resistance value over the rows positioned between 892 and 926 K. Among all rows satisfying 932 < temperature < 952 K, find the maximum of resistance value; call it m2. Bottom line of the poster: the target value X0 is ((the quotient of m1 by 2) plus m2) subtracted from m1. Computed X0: -10.7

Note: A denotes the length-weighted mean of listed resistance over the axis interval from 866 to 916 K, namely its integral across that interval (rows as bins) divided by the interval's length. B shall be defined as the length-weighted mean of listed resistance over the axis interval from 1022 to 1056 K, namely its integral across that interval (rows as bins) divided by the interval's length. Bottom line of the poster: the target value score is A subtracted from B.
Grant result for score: -3.5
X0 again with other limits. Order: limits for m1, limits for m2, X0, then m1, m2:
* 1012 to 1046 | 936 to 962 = -12.2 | 20.6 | 22.5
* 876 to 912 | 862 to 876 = -13.1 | 23.6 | 24.9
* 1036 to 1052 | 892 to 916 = -13.1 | 21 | 23.6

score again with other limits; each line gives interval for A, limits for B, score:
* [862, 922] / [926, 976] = -0.9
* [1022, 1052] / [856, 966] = 3.0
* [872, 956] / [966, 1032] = -1.5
